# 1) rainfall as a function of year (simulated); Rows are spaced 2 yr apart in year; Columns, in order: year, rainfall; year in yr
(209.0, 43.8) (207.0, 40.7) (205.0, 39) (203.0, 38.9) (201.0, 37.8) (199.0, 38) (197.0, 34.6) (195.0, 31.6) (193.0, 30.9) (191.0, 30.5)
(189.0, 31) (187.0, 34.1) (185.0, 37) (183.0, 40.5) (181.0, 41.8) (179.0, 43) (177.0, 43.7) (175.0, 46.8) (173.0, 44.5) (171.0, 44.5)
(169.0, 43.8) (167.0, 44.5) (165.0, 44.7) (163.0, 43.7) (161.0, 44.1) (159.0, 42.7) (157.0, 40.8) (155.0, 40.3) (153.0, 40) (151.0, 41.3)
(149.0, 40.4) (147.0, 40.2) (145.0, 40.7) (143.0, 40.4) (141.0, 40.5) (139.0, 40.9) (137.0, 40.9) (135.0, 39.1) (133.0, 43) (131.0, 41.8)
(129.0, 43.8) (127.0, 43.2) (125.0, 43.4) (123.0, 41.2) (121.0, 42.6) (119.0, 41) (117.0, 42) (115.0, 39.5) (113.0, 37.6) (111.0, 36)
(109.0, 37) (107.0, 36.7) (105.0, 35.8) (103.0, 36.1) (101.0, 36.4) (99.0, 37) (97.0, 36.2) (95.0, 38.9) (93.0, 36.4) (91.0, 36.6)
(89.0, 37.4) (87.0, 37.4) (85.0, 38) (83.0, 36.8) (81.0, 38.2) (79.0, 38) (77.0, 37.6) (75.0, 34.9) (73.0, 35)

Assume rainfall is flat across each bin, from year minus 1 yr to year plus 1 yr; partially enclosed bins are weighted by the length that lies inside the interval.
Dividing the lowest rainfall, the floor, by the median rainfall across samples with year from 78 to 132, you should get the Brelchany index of 0.952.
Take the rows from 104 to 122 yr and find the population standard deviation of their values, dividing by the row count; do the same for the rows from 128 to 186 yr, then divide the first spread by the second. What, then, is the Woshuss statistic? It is 1.19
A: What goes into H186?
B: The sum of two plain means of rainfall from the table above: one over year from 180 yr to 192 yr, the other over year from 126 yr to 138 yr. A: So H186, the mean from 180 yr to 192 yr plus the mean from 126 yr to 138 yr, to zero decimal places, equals 78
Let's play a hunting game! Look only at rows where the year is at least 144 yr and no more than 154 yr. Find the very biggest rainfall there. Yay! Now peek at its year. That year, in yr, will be 151.0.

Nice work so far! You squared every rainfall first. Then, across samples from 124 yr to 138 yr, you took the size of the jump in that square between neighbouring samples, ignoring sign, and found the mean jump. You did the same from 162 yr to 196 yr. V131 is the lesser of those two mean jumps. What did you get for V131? 111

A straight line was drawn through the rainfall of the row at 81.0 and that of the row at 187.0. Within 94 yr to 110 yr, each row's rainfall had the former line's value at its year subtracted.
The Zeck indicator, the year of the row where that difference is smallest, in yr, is 105.0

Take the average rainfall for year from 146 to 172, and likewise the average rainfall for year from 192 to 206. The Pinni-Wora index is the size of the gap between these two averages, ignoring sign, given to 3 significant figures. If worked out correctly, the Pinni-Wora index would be 6.56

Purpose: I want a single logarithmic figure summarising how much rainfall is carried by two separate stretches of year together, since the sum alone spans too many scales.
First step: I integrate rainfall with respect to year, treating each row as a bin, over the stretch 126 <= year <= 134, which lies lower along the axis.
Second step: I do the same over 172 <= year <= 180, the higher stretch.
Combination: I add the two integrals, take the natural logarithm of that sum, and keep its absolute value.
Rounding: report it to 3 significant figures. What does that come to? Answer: 6.55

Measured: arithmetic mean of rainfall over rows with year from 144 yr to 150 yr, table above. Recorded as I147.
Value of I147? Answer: 40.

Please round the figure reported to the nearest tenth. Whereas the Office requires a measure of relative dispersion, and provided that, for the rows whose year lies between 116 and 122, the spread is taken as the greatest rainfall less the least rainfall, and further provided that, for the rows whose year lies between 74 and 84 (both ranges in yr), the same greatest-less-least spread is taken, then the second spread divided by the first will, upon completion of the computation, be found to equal 2.1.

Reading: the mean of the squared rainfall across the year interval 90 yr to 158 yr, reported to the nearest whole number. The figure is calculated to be 1577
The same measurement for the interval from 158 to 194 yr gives 1681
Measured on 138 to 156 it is 1642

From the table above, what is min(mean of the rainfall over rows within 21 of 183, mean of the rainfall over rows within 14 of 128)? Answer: 39.3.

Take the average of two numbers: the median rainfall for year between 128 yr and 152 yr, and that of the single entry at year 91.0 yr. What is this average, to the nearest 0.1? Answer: 38.7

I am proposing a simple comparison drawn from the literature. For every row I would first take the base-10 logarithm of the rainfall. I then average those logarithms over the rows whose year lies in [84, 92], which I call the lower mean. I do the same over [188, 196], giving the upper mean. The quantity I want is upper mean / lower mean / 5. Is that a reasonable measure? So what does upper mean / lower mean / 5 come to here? 0.190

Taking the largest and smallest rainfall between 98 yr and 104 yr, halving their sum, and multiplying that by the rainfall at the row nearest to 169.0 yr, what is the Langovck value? 1601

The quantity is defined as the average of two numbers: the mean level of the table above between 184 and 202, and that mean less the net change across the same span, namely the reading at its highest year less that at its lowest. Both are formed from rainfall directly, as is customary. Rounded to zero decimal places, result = 34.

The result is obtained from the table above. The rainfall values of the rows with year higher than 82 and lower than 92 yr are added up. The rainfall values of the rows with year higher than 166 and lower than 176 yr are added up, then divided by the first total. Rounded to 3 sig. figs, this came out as 1.20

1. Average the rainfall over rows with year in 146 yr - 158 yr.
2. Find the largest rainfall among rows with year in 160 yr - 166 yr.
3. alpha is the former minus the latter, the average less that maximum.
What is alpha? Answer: -4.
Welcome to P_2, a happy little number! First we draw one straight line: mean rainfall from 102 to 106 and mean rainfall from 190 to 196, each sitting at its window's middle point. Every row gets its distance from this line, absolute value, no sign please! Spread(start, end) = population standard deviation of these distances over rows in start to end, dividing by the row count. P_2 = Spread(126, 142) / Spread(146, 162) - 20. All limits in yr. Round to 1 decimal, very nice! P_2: -19.2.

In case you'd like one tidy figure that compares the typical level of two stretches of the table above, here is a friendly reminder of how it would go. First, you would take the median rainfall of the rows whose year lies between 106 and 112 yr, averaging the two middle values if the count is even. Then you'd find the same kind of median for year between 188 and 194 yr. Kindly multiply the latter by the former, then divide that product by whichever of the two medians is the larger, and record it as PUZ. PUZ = 31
